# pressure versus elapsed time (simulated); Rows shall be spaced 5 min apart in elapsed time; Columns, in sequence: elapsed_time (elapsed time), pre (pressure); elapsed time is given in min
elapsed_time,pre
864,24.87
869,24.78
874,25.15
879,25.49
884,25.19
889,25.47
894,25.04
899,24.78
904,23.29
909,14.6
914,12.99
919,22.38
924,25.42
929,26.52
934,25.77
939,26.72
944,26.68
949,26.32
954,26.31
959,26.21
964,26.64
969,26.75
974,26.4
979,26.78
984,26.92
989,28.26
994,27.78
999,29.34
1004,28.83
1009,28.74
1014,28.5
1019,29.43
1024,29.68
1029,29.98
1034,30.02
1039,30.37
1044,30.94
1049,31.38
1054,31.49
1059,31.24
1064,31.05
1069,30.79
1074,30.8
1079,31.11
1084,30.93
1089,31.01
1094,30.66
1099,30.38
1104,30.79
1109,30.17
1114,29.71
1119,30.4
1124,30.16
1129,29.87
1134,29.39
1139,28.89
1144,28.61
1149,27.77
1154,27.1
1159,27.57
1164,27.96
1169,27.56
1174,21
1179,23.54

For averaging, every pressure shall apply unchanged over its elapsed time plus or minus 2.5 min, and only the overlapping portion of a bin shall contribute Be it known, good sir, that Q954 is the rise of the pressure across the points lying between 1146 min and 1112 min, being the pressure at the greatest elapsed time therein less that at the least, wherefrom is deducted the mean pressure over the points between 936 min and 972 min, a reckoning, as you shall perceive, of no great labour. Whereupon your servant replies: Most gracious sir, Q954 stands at -27.6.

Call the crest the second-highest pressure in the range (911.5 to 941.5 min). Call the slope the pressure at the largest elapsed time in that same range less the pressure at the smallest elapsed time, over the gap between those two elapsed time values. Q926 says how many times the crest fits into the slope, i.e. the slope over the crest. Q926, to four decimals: 0.0207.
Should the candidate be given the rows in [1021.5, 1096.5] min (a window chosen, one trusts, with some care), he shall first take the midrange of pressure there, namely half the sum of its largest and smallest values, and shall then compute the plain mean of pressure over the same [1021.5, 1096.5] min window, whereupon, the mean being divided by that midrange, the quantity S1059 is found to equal 1.01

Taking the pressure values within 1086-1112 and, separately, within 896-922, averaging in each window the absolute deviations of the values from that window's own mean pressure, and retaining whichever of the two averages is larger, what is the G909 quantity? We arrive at 4.7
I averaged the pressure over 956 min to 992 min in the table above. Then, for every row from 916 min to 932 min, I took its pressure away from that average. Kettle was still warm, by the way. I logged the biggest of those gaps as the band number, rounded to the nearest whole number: 4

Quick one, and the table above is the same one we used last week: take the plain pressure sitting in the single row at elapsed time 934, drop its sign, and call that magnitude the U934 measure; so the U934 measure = 26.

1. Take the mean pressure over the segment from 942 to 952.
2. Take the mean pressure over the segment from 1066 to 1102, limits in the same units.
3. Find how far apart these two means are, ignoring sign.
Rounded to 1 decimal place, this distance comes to 4.3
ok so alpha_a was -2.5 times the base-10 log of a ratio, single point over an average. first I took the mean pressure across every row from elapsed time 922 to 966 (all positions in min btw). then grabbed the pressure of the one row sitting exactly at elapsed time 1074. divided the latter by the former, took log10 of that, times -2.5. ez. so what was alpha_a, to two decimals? -0.17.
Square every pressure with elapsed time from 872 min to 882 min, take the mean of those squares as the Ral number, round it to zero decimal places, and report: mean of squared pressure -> 641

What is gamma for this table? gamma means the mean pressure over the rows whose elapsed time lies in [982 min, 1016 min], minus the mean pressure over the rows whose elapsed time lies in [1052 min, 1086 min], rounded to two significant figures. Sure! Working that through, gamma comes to -2.7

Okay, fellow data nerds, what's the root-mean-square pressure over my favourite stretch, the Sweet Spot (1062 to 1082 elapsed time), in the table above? 30.9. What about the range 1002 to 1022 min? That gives 28.9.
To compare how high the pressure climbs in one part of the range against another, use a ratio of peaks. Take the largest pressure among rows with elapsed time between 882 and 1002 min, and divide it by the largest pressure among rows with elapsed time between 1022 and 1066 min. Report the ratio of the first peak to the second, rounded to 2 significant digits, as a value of 0.93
